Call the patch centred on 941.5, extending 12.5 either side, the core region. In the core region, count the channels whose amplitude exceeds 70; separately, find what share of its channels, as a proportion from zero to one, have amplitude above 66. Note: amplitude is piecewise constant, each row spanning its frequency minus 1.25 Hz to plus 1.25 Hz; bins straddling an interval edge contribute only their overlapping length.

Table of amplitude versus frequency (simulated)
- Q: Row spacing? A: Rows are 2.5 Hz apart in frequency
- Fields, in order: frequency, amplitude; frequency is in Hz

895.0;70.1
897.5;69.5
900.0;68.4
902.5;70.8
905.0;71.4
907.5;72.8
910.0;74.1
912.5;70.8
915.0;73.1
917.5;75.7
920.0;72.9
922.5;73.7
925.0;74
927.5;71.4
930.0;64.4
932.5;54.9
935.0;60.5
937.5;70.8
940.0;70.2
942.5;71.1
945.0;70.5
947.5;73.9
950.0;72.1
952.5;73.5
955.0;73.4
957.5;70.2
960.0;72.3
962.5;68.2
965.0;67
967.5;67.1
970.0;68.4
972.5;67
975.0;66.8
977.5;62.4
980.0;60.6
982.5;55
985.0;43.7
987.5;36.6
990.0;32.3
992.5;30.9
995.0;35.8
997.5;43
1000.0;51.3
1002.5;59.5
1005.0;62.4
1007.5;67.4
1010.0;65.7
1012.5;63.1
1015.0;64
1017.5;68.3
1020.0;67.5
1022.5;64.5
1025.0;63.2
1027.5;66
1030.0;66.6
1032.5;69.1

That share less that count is -6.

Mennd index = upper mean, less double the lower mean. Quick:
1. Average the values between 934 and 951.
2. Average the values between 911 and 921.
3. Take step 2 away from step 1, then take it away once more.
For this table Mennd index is -76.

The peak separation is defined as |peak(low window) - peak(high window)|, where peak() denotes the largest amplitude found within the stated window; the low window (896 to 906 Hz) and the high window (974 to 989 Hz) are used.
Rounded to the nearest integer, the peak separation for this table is 5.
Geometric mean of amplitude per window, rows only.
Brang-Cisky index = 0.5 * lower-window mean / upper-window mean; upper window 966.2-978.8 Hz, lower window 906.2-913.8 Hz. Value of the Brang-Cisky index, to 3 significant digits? 0.547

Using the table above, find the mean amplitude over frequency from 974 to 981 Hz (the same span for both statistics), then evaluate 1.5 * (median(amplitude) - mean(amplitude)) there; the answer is -1.3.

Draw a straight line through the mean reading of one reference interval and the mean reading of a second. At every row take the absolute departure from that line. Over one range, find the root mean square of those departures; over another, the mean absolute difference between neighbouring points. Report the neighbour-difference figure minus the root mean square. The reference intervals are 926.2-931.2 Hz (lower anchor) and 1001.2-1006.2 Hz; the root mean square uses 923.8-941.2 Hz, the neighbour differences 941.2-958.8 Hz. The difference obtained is -4.7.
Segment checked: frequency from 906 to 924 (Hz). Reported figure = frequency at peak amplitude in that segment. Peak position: 917.5 Hz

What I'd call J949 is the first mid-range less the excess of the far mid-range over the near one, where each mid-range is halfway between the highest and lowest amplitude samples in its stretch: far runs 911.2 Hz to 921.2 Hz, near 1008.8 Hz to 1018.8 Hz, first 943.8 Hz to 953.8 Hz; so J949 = 65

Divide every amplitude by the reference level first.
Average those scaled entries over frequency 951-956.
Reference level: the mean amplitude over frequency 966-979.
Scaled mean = 1.11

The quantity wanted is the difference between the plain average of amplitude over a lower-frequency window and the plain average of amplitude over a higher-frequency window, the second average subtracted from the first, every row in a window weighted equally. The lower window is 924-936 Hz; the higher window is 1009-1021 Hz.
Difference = -1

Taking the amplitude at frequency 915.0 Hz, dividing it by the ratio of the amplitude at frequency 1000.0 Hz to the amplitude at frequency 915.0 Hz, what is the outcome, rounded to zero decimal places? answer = 104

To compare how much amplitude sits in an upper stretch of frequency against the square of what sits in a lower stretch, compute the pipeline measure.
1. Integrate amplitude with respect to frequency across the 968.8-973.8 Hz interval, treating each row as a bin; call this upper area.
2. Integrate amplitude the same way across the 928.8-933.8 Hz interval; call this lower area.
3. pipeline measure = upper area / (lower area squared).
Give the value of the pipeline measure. 0.0038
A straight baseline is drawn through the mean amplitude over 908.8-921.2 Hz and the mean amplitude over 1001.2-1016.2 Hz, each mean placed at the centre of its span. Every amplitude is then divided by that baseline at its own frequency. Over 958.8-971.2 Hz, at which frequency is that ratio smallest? 965.0 Hz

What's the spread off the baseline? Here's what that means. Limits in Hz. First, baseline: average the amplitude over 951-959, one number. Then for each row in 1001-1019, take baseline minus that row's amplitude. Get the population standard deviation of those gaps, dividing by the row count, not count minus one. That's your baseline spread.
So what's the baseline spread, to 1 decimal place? 2.8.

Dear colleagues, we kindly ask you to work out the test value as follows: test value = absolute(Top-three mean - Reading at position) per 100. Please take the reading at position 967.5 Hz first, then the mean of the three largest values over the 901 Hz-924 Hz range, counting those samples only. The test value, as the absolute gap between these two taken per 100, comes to 0.074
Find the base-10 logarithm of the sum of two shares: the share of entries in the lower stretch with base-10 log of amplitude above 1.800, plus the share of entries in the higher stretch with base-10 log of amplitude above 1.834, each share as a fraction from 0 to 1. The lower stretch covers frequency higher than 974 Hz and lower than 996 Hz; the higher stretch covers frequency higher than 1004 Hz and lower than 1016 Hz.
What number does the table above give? -0.95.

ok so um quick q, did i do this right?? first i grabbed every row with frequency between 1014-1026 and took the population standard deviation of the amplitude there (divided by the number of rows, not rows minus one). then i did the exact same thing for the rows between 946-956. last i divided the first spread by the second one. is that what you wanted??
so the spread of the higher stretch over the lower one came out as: 3.0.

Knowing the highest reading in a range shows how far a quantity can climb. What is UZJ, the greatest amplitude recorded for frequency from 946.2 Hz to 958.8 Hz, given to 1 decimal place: 73.9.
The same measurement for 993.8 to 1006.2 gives 62.4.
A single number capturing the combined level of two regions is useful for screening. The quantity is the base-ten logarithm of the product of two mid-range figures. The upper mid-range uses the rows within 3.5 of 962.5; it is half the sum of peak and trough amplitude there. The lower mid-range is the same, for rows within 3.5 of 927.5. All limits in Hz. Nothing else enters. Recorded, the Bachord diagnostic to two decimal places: 3.68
